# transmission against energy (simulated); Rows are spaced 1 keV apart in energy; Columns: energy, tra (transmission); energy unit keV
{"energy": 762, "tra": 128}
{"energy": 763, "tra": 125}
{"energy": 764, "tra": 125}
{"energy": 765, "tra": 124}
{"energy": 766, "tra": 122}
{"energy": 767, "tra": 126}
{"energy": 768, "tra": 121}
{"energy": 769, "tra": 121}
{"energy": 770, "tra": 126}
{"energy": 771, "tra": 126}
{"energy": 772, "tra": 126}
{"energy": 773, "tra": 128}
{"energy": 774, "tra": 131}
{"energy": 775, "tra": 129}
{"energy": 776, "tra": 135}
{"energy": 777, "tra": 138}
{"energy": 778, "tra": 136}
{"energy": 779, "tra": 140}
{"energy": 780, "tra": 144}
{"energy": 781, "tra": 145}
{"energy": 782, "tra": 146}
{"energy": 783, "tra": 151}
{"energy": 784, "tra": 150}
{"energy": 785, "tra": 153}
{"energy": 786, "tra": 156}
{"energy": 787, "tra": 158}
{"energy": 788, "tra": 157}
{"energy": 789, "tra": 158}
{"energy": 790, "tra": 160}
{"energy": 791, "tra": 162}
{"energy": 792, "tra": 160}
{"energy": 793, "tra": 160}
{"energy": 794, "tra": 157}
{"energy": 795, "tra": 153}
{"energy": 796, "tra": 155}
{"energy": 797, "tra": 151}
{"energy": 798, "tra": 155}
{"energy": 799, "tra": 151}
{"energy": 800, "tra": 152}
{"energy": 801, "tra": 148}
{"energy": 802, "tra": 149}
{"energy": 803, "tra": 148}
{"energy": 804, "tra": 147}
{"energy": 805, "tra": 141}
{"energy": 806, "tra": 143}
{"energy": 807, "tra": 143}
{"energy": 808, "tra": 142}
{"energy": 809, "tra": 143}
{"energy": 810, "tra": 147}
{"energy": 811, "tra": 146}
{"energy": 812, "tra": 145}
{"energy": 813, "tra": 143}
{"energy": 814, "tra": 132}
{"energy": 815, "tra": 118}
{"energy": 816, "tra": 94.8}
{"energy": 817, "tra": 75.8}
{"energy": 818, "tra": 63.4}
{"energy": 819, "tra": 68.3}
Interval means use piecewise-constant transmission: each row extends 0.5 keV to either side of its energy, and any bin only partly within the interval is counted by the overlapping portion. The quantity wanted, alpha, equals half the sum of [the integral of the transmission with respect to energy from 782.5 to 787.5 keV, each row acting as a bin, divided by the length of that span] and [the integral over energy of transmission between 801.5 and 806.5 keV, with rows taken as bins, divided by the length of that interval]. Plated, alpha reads 150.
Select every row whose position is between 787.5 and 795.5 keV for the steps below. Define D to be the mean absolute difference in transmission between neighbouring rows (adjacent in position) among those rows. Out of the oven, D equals 2.0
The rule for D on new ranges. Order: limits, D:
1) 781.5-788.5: 2.5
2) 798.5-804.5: 1.6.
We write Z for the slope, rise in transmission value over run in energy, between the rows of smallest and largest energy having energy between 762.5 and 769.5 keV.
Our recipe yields -0.7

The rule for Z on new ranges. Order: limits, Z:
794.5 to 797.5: -1.0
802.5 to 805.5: -3.5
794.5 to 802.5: -0.6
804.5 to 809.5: 0.5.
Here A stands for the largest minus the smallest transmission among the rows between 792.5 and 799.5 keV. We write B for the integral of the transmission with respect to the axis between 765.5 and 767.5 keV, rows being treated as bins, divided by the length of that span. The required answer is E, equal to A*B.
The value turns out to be 1116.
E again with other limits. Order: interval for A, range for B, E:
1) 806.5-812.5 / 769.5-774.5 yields 637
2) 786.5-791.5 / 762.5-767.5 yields 622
